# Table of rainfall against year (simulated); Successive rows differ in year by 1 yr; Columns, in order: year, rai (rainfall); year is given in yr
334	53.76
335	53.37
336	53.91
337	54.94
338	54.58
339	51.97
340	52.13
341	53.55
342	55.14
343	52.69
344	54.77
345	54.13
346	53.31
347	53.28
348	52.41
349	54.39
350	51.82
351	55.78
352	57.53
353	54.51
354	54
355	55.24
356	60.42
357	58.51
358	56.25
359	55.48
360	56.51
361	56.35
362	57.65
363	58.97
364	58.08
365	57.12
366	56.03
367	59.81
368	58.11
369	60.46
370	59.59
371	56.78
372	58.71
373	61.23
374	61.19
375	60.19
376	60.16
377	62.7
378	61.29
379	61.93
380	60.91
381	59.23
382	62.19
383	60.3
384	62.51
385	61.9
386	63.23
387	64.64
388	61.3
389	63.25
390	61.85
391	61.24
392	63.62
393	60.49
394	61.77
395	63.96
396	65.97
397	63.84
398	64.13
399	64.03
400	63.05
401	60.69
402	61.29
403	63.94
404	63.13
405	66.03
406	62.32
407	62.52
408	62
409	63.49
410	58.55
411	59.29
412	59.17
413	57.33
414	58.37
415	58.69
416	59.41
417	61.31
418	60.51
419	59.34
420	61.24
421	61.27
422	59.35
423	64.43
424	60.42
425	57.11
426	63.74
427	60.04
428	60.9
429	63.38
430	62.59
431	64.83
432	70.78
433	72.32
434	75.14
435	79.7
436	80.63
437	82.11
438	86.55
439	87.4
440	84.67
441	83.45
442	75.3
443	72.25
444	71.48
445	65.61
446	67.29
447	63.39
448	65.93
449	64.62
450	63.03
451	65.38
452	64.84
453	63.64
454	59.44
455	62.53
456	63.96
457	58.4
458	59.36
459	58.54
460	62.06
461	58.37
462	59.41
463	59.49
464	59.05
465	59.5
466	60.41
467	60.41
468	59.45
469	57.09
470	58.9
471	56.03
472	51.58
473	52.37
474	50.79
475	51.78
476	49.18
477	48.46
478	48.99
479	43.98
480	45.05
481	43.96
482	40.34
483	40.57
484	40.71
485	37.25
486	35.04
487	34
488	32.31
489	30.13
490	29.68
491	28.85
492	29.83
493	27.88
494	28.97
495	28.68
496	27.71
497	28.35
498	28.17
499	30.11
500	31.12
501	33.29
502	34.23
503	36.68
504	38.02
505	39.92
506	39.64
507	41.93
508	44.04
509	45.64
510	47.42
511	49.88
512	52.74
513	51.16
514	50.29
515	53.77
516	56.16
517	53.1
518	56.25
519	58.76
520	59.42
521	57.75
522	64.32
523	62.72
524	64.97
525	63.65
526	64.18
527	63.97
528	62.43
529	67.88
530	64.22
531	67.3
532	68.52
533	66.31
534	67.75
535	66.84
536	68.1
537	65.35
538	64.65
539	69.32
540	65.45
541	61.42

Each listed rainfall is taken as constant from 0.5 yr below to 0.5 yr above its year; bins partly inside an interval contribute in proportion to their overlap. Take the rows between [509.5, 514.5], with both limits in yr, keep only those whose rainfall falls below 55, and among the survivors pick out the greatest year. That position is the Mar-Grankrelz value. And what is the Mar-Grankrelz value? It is 514 yr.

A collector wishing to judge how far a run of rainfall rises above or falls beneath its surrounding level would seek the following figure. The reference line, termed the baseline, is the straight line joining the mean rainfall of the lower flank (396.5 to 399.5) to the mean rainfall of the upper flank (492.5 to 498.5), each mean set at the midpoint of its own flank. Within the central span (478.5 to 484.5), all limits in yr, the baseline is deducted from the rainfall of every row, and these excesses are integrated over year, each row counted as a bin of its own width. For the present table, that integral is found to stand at 54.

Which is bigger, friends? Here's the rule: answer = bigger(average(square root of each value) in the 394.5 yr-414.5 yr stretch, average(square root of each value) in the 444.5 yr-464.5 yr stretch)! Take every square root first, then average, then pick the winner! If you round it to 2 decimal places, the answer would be 7.89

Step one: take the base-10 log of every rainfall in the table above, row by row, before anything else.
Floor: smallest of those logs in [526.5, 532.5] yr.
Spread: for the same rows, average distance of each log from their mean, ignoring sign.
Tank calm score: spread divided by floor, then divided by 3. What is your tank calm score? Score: 0.0027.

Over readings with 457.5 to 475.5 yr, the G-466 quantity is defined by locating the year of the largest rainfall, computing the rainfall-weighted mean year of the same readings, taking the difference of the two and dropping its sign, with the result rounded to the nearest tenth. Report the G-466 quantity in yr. 6.3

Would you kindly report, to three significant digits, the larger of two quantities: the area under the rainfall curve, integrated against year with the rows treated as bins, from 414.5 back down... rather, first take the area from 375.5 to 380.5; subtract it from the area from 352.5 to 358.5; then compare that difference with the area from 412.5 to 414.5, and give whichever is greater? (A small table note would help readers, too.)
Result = 116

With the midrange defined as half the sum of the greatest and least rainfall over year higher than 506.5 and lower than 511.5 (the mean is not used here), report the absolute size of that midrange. 46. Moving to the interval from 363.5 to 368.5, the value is 58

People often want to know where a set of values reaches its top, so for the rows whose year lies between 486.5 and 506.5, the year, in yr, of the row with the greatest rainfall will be 505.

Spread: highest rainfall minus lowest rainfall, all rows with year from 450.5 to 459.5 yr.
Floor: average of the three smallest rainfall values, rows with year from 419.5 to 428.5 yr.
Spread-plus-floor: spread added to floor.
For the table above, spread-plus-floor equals 65.8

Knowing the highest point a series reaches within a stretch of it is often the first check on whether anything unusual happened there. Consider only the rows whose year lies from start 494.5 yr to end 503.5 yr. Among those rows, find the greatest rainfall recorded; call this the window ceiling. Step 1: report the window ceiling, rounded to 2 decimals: 36.68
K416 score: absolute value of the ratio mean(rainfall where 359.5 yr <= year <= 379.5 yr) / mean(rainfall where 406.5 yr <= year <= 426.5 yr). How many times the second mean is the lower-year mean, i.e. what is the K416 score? 0.98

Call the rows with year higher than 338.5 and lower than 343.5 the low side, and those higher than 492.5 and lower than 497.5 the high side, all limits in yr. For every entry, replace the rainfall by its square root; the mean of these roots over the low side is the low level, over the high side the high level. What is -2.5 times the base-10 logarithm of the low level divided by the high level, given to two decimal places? -0.34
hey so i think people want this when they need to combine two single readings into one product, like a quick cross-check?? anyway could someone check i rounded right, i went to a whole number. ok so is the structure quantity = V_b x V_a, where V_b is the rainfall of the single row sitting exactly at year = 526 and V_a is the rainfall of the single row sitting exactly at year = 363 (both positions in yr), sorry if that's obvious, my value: 3785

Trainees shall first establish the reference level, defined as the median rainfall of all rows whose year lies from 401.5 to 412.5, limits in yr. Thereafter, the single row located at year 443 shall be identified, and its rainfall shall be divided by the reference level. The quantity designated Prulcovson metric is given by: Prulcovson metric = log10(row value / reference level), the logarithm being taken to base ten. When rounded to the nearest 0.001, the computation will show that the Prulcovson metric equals 0.064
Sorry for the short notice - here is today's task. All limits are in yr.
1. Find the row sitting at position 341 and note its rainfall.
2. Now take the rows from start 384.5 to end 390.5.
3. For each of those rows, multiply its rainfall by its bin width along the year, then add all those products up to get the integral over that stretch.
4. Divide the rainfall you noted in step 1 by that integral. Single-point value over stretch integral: 0.14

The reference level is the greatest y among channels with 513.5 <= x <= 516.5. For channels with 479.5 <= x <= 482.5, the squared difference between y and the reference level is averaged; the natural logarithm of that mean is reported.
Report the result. 5.2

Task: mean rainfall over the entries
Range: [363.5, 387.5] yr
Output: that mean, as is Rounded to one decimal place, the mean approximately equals 60.3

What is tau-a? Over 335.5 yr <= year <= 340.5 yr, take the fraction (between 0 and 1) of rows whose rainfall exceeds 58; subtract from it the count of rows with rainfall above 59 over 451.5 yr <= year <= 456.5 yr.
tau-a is -5.0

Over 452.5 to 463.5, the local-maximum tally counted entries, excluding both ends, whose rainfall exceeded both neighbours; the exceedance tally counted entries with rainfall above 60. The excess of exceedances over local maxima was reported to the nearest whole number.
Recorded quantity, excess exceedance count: 1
